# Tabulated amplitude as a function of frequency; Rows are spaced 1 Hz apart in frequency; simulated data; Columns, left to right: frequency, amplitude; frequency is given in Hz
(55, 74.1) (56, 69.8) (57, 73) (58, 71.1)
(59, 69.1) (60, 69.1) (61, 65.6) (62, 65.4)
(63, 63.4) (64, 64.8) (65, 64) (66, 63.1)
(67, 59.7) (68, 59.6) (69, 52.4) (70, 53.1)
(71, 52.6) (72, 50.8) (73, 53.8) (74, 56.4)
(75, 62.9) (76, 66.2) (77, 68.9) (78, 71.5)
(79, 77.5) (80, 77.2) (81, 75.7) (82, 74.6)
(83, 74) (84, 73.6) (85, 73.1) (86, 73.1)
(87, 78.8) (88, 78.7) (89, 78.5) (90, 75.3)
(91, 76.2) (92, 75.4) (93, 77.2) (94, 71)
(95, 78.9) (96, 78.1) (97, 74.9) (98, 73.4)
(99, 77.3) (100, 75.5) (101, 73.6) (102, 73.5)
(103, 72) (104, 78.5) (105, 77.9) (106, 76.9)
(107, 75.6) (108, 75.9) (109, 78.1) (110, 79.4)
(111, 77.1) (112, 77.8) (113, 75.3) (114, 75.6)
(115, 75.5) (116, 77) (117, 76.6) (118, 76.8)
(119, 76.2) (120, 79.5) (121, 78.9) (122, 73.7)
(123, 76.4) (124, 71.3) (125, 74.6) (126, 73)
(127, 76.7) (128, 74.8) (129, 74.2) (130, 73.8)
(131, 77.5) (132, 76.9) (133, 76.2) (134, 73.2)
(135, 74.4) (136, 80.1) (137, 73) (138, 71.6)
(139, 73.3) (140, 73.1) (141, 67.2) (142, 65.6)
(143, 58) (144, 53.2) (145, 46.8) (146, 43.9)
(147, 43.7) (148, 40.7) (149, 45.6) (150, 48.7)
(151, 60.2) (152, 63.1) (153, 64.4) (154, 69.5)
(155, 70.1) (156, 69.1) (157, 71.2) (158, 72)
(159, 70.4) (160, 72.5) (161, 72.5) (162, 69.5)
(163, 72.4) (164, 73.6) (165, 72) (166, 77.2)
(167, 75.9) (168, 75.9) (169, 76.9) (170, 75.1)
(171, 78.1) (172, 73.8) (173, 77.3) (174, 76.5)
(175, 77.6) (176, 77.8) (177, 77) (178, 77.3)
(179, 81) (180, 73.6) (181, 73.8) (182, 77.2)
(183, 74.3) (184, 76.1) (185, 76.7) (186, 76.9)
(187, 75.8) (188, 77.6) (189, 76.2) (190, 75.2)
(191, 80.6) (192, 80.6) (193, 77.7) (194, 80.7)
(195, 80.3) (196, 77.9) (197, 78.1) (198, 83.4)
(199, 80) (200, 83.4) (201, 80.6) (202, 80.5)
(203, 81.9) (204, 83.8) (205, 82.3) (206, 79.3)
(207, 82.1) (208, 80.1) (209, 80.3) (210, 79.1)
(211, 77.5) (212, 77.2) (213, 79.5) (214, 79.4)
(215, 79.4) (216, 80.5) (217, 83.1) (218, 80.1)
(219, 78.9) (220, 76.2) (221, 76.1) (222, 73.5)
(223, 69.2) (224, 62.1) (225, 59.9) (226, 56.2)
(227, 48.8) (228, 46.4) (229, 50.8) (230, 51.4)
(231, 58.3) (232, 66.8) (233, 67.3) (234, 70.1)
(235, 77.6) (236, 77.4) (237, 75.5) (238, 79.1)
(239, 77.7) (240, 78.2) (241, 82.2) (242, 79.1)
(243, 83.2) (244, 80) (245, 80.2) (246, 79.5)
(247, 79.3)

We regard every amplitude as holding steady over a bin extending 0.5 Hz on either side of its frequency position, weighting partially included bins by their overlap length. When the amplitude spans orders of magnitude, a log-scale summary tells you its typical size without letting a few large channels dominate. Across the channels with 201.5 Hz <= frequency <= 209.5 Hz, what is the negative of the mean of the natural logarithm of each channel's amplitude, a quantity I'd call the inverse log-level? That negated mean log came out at -4.40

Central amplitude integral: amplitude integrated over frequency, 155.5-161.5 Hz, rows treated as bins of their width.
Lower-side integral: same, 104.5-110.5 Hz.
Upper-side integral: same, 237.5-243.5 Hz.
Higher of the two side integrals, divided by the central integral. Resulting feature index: 1.12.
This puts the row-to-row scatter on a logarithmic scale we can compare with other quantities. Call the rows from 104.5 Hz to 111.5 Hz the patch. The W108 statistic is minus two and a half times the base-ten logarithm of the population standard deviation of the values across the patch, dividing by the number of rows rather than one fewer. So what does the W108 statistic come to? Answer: -0.2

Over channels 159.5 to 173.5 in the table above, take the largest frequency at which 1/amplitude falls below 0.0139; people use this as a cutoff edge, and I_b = 173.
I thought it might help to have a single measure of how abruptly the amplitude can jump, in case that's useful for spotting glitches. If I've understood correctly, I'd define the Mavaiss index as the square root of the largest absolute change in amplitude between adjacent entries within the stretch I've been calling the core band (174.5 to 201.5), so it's 2.72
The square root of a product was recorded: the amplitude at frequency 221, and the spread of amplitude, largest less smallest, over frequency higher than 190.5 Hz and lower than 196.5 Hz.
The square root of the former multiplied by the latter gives 15.1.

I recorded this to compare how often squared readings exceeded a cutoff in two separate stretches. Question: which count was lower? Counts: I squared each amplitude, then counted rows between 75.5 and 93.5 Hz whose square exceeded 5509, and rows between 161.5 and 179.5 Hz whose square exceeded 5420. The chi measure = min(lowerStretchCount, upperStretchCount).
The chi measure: 11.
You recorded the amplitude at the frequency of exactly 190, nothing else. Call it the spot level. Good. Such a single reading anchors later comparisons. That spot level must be 75.2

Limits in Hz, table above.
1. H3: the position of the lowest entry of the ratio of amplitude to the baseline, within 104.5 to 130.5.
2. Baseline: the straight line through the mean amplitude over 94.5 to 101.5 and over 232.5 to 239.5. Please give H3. 124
